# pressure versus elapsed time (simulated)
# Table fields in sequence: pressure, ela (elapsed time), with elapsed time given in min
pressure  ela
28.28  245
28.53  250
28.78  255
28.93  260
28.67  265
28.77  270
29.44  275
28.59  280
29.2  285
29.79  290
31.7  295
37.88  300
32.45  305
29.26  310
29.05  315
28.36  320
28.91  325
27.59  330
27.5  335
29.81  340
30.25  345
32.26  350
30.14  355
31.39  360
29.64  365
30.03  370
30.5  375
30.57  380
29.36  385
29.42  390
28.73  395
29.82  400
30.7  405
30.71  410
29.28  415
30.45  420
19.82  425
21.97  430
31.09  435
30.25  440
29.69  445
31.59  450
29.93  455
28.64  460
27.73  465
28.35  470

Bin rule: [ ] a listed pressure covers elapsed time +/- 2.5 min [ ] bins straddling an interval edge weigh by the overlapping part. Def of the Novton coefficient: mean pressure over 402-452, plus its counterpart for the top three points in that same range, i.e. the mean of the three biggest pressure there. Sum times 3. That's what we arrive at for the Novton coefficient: 179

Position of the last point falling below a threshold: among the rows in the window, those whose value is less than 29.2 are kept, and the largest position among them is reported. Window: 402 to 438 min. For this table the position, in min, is 430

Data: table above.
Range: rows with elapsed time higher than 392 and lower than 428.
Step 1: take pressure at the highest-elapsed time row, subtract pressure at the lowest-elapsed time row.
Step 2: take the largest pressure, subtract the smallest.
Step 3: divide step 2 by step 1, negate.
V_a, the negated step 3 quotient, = 1.2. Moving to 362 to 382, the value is -1.0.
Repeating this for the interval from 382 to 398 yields 1.1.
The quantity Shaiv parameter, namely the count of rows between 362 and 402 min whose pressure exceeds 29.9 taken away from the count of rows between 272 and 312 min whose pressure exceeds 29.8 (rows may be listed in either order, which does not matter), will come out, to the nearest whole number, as 0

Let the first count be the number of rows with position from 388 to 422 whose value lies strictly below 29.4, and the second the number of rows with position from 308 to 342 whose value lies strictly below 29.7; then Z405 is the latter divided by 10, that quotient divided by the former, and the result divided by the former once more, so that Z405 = 0.150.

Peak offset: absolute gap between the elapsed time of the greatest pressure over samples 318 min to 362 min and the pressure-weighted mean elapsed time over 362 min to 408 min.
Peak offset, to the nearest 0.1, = 35.0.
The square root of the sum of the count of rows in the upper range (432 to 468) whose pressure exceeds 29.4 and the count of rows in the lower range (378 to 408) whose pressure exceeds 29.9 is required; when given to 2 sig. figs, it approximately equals 2.6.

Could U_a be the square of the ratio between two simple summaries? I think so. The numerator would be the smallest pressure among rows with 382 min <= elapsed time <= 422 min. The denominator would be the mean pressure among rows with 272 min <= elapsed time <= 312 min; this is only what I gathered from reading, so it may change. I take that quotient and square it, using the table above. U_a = 0.86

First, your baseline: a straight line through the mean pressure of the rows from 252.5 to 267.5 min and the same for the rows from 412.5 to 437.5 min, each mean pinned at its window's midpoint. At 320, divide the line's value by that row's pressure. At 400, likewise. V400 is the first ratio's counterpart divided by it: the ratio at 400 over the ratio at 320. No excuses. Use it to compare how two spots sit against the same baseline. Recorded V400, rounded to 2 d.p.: 0.91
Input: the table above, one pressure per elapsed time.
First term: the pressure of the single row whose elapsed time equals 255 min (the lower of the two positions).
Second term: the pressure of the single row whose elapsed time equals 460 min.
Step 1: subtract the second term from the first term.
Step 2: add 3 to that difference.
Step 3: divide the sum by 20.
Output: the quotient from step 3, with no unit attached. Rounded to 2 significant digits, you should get 0.16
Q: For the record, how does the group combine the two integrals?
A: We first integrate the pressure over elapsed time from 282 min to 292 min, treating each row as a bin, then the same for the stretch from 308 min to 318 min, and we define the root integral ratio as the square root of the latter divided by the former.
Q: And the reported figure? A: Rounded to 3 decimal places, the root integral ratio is 0.994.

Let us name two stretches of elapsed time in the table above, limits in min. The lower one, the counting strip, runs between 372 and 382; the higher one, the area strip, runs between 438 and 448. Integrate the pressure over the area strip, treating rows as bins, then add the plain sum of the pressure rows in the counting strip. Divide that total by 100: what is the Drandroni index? 3.61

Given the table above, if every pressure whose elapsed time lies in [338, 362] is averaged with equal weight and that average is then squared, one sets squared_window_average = 947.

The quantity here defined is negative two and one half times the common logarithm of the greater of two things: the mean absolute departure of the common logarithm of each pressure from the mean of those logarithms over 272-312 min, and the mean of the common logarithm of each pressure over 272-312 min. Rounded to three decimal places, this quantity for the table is -0.433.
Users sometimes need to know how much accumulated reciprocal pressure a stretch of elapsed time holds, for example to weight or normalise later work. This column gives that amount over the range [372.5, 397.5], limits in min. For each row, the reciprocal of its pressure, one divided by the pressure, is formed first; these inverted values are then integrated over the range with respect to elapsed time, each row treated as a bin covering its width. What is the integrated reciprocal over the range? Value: 0.842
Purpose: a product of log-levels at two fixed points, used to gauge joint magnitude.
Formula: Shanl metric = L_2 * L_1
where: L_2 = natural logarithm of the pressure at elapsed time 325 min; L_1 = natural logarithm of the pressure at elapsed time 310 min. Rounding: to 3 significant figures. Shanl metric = 11.4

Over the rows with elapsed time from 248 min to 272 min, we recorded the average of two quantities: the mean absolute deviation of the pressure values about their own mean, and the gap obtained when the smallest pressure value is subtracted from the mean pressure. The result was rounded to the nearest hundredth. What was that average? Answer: 0.16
